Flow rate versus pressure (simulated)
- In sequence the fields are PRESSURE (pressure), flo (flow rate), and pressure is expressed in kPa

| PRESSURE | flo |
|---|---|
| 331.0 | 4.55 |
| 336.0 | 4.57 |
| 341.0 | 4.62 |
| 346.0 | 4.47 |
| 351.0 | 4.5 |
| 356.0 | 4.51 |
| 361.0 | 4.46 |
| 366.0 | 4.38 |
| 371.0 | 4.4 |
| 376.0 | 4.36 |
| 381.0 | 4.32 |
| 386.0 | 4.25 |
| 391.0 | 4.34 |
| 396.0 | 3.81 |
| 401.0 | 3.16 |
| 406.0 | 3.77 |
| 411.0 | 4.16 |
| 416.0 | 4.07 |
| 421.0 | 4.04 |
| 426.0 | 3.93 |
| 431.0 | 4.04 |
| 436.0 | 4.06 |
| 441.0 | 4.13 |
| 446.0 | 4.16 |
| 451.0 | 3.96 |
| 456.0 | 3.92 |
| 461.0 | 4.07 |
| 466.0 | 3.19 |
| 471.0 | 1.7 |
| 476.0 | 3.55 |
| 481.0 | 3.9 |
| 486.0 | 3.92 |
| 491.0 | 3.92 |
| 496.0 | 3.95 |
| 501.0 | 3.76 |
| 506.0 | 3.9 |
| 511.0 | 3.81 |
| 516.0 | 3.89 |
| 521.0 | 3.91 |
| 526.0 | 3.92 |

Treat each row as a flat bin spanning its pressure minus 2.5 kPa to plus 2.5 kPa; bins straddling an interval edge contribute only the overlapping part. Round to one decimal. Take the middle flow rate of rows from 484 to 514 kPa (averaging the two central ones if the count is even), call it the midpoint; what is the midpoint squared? 15.3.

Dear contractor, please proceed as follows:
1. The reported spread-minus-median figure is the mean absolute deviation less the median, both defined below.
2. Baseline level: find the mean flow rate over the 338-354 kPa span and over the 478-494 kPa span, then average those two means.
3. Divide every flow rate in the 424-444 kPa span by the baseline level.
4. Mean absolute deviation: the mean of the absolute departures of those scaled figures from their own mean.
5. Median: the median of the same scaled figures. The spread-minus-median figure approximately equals -0.95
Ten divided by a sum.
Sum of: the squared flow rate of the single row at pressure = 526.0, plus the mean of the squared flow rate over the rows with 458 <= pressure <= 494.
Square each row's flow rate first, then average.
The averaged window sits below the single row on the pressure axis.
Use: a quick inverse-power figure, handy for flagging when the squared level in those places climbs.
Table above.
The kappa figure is 0.36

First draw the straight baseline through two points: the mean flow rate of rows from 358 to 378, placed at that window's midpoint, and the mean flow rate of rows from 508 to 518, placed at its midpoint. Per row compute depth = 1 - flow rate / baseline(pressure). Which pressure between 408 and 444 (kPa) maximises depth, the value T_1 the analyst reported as 426.0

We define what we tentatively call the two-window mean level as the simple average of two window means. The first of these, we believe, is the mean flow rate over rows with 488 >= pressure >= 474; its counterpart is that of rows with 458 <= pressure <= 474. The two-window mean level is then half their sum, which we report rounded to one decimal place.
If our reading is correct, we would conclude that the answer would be 3.4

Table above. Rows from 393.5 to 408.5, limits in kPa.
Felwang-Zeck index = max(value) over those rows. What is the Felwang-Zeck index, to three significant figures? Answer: 3.81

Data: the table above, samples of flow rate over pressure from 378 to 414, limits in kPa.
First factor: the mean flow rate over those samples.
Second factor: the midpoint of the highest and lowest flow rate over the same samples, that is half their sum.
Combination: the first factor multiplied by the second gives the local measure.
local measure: 14.9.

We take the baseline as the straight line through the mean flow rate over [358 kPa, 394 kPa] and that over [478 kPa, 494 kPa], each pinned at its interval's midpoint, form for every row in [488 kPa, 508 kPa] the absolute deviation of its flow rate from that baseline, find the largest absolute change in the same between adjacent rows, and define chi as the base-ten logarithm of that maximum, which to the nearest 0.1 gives -1.3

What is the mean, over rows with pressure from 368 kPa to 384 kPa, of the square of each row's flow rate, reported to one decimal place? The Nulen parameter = 19.0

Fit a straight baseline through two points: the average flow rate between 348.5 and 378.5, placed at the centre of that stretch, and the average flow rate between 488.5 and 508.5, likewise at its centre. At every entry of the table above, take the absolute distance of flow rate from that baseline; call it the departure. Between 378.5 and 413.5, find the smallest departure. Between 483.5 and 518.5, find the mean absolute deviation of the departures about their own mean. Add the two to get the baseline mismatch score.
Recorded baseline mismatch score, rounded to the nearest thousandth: 0.047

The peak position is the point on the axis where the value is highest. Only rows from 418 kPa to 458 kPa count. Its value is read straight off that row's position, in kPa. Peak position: 446.0 kPa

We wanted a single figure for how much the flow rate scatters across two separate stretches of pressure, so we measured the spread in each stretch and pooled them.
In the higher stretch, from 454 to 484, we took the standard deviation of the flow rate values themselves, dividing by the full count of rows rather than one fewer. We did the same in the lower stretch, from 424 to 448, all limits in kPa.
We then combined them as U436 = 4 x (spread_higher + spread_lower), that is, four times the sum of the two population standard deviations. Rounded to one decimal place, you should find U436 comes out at 3.6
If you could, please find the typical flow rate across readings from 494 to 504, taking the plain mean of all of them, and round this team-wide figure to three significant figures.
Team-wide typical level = 3.85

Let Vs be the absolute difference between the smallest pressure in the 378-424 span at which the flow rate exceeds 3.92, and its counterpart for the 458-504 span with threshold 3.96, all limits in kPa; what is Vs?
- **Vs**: 80 kPa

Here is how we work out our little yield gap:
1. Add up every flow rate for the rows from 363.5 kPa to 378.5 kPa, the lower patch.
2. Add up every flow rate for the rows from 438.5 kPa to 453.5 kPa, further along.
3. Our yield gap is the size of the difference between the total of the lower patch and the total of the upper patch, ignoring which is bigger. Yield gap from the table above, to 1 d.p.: 0.9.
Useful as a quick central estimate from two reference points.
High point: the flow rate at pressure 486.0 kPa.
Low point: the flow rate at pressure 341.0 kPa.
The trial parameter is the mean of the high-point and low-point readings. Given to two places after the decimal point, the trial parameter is 4.27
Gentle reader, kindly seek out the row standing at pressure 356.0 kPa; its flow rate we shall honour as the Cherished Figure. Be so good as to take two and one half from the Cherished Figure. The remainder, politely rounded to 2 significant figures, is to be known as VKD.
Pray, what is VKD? 2.0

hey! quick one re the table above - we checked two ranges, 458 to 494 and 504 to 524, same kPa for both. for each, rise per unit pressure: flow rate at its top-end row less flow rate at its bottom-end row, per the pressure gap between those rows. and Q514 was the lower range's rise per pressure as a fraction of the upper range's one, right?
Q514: -7.5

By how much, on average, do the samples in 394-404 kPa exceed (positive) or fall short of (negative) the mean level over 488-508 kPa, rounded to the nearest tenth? -0.4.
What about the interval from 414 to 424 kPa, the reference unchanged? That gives 0.2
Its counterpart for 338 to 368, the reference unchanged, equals 0.6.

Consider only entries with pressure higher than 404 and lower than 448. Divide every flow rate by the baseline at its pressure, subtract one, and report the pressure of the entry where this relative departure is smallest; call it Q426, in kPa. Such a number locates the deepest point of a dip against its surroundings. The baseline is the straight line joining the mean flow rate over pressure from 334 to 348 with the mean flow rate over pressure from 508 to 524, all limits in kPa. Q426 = 406.0 kPa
